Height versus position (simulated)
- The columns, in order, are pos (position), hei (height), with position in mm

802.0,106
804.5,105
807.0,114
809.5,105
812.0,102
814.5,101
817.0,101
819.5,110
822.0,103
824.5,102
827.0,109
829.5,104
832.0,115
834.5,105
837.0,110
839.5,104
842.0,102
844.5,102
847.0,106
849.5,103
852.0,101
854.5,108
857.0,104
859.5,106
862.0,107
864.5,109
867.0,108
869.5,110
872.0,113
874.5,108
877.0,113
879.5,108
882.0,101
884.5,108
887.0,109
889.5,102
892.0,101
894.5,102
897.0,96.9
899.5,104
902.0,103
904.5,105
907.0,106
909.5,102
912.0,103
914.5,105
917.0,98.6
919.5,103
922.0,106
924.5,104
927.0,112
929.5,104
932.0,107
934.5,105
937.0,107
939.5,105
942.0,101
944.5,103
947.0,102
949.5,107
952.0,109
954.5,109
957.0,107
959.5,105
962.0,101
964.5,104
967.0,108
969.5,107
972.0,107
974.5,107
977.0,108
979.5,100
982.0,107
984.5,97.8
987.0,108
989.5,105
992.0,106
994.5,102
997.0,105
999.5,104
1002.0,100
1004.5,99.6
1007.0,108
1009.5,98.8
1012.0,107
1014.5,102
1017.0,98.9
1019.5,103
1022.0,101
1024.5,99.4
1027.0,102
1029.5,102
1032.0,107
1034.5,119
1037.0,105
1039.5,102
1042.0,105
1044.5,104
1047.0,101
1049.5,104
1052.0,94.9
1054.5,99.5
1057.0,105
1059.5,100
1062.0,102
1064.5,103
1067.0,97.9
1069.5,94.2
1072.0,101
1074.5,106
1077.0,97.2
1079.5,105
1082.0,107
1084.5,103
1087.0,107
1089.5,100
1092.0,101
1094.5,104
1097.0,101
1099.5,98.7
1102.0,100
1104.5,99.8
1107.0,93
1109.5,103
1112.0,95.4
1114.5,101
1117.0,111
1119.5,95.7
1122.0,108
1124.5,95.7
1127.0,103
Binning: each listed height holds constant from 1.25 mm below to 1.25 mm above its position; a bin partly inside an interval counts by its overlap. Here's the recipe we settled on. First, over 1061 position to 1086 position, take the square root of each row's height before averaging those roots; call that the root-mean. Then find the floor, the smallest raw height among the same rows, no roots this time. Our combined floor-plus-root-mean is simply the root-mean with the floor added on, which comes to 104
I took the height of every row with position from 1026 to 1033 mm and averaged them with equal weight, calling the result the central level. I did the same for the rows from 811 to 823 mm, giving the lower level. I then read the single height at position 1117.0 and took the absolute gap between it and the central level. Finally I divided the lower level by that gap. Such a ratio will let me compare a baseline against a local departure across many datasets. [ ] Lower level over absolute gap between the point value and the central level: 14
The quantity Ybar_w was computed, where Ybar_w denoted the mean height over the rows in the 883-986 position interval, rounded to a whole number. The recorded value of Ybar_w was 105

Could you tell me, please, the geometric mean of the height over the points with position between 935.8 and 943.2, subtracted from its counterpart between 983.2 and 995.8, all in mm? -1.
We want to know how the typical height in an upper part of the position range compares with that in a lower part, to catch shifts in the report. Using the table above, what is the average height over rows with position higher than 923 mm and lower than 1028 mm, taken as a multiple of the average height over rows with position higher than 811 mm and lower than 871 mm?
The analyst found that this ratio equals 0.989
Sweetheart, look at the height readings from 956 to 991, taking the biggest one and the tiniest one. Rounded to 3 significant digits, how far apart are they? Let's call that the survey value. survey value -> 10.2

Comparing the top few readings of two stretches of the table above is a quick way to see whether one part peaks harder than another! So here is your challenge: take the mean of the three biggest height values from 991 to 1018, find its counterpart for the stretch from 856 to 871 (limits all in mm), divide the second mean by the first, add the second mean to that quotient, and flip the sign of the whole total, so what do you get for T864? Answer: -110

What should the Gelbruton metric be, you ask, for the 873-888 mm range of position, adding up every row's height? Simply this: 647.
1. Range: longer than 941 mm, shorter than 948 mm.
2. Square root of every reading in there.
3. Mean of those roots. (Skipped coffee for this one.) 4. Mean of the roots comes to 10.10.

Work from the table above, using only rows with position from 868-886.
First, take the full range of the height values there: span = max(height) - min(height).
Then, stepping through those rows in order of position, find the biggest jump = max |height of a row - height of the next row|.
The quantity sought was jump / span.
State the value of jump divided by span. 0.58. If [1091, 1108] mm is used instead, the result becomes 0.62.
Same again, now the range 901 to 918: 0.86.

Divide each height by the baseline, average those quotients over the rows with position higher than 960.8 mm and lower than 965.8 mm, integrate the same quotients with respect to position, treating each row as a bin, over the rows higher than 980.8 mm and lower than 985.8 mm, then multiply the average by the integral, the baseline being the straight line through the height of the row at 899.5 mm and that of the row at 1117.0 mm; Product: 4.6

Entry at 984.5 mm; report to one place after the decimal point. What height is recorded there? 97.8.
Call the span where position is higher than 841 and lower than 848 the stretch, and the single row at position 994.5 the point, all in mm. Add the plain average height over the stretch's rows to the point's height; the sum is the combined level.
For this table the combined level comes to 205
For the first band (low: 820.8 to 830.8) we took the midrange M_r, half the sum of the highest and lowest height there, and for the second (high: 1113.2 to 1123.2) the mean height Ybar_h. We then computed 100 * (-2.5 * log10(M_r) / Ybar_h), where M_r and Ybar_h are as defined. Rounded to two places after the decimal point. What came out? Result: -4.87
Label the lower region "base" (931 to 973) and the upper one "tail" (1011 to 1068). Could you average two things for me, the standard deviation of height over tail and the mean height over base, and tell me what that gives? 55.0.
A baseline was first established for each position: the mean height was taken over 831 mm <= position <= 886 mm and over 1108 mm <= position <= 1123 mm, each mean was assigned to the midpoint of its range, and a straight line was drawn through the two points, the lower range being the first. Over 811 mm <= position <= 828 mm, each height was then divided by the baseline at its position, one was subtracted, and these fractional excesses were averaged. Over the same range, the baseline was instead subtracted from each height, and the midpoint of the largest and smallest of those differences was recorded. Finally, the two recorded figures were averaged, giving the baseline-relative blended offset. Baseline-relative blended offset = -1.1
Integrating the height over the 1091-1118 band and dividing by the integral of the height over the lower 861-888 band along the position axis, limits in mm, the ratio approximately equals 0.93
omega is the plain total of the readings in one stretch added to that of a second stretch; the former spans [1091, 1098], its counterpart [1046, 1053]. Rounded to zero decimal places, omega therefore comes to 606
